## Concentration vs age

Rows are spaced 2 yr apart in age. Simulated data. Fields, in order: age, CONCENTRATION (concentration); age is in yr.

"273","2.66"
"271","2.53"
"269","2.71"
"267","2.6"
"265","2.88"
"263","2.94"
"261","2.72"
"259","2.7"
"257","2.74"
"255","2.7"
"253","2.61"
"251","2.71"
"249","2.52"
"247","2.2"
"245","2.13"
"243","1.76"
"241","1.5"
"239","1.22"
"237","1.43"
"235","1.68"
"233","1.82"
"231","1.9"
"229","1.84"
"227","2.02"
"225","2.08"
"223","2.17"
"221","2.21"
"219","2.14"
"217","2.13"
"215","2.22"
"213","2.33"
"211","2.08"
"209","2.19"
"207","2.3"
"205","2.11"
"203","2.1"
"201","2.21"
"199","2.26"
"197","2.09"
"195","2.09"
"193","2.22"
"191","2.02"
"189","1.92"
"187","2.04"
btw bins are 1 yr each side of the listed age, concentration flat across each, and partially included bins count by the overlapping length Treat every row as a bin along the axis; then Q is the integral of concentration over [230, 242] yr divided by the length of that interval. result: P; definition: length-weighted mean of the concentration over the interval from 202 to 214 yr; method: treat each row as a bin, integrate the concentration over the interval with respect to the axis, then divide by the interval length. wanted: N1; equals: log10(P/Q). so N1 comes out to 0.14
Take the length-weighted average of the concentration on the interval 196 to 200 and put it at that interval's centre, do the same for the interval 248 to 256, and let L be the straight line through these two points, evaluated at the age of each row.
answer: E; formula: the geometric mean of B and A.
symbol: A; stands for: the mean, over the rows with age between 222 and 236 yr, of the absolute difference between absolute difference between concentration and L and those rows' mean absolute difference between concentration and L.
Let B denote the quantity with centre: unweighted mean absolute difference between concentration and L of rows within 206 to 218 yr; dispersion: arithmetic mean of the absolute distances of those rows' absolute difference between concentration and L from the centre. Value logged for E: 0.103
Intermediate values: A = 0.166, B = 0.063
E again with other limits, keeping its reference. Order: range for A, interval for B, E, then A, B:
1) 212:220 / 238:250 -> 0.165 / 0.073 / 0.369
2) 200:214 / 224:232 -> 0.075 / 0.053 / 0.107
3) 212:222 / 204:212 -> 0.056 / 0.063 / 0.051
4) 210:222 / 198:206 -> 0.048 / 0.059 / 0.039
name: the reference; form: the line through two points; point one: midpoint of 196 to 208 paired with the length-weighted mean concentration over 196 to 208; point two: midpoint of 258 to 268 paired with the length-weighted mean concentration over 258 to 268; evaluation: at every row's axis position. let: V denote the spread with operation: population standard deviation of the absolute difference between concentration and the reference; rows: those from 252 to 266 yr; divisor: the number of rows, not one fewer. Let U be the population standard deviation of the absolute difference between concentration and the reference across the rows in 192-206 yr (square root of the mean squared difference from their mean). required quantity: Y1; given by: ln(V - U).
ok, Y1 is -4.3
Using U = 0.038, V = 0.05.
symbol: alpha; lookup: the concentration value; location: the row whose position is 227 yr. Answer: 2.02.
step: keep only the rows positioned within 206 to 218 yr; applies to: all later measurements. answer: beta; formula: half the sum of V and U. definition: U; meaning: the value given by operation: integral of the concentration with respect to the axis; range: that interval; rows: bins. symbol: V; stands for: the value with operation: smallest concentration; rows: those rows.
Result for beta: 14.3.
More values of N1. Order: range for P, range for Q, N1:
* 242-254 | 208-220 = 0.03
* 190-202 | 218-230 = 0.01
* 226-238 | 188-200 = -0.07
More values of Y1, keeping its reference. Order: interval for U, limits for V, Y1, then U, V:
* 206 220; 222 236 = -2.0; 0.065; 0.19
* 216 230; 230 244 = -2.3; 0.147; 0.25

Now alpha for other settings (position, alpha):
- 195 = 2.09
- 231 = 1.9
